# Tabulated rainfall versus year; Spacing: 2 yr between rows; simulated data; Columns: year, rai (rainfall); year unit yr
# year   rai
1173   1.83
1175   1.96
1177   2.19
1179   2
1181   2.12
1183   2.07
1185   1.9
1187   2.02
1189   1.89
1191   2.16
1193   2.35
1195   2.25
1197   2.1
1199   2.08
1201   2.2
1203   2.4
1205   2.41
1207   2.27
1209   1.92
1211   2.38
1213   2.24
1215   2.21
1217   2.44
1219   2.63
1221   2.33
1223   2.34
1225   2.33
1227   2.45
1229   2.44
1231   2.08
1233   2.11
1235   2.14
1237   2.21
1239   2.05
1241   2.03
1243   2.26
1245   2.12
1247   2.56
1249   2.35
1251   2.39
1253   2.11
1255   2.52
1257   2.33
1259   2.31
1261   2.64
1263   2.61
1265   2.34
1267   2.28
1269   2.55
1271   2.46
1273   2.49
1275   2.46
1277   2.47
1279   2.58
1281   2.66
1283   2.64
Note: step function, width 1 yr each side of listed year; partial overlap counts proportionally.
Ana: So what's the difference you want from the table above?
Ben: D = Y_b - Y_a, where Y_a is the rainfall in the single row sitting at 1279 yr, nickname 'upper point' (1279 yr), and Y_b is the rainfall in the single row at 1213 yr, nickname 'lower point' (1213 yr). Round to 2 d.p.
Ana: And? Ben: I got -0.34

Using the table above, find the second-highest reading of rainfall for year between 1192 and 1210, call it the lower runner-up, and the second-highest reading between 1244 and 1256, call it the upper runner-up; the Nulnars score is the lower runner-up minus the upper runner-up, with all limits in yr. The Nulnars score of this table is -0.12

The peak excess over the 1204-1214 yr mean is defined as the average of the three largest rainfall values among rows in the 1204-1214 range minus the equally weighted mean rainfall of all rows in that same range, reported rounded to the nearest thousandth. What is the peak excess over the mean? 0.109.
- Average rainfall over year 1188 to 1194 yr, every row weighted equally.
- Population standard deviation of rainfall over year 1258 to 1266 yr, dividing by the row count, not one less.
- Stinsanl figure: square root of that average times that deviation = 0.57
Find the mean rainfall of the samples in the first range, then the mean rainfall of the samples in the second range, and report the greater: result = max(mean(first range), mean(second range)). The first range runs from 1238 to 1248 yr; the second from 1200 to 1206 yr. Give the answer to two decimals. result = 2.34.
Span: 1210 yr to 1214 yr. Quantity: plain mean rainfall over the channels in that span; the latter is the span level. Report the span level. 2.31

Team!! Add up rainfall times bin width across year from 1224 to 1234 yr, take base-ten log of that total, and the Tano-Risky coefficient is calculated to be 1.36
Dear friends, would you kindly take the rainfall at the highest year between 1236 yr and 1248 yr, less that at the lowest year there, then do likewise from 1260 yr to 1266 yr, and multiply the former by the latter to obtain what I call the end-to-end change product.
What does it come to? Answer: -0.105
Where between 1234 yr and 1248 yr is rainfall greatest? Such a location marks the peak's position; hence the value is 1247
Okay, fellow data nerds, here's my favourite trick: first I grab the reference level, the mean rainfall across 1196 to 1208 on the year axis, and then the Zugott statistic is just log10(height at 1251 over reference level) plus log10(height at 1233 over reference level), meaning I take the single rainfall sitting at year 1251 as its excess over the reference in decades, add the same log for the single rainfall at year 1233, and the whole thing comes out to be 0.00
